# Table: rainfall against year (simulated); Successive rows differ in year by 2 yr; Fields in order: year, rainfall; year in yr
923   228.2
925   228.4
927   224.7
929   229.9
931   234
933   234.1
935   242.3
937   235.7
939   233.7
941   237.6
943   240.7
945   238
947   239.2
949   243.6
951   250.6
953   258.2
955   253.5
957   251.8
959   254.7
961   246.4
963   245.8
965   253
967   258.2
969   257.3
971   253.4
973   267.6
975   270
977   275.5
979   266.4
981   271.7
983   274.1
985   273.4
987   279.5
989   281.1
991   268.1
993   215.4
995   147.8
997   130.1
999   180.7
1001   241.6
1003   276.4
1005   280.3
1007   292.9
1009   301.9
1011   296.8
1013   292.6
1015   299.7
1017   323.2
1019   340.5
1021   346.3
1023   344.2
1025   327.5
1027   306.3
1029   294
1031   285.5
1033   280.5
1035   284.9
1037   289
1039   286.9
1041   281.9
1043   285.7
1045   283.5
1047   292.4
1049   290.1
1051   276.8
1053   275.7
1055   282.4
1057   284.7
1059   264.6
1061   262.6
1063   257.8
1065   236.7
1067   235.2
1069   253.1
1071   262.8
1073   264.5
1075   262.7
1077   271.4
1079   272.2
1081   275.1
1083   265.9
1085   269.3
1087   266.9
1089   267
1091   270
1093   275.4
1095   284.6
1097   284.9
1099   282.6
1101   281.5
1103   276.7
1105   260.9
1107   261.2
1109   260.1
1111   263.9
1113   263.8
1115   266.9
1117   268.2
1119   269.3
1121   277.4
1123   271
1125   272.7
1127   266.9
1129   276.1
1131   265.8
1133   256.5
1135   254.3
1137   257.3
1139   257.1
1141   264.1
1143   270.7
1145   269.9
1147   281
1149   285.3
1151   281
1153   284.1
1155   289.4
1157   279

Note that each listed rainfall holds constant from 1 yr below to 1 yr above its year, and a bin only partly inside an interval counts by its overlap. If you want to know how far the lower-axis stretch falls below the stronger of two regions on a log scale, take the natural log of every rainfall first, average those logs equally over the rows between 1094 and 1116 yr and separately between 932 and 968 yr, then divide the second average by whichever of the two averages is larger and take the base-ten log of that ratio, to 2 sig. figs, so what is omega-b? -0.0079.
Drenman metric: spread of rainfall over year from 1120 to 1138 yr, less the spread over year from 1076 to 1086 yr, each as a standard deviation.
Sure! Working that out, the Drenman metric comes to 5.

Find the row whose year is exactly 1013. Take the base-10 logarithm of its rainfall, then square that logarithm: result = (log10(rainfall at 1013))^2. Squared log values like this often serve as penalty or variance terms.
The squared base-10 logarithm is 6.08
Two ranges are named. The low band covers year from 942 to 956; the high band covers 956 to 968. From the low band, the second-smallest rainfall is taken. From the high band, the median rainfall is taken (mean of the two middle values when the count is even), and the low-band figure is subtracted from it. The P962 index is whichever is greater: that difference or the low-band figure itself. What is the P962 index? 239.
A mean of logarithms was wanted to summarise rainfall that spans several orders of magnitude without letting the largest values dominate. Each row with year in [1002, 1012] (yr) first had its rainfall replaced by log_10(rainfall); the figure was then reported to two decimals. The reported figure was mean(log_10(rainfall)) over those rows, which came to 2.46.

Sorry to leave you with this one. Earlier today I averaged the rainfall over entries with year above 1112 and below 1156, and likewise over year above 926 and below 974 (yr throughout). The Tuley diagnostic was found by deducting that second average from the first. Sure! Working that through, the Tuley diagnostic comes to 25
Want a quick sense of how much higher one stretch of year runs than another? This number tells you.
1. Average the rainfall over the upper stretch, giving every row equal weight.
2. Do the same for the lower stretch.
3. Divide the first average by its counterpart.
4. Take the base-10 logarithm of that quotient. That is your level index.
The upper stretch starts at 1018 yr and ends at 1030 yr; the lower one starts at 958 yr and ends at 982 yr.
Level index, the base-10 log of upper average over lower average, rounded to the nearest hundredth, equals 0.10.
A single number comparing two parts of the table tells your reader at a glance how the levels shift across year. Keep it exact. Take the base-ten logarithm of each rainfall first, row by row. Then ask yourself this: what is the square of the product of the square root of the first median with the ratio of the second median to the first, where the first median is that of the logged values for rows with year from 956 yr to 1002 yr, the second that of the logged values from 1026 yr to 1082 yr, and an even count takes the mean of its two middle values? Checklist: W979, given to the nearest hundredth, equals 2.48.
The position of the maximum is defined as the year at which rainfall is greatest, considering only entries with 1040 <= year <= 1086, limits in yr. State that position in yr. 1047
